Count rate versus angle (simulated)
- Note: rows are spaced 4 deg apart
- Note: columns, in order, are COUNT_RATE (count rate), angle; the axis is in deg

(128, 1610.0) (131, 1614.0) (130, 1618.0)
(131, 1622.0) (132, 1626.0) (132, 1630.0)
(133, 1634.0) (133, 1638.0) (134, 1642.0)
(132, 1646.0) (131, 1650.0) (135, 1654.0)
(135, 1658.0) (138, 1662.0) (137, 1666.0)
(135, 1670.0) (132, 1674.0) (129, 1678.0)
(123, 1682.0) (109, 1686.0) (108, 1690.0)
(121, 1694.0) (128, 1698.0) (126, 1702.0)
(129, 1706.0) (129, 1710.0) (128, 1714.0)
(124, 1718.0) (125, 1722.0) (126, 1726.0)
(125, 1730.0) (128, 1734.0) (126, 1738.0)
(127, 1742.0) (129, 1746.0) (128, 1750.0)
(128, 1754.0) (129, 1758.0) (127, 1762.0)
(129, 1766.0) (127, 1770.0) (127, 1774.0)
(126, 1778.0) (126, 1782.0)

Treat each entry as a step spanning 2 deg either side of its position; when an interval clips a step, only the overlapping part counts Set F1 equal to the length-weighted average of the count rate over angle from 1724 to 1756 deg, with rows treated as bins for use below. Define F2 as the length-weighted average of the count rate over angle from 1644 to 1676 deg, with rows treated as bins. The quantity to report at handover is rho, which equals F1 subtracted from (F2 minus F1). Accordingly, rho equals -120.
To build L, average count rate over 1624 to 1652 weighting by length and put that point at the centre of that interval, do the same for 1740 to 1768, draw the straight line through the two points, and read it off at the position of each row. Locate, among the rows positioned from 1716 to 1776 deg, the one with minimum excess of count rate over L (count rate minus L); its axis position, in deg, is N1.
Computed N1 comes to 1718.0 deg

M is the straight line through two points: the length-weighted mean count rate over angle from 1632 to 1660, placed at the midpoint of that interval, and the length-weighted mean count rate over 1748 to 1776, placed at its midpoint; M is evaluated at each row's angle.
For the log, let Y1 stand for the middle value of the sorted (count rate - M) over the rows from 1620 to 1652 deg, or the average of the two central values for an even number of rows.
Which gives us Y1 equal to -1.7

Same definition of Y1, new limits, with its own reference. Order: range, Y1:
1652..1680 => 2.3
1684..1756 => -2.9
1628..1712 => -1.3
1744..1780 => -0.3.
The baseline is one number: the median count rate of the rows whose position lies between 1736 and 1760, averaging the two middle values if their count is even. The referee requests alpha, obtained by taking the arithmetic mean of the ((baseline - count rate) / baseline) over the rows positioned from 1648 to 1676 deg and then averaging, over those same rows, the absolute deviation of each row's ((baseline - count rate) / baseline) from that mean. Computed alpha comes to 0.014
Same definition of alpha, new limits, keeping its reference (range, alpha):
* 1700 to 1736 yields 0.013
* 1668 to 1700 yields 0.062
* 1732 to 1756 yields 0.006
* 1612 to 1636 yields 0.007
